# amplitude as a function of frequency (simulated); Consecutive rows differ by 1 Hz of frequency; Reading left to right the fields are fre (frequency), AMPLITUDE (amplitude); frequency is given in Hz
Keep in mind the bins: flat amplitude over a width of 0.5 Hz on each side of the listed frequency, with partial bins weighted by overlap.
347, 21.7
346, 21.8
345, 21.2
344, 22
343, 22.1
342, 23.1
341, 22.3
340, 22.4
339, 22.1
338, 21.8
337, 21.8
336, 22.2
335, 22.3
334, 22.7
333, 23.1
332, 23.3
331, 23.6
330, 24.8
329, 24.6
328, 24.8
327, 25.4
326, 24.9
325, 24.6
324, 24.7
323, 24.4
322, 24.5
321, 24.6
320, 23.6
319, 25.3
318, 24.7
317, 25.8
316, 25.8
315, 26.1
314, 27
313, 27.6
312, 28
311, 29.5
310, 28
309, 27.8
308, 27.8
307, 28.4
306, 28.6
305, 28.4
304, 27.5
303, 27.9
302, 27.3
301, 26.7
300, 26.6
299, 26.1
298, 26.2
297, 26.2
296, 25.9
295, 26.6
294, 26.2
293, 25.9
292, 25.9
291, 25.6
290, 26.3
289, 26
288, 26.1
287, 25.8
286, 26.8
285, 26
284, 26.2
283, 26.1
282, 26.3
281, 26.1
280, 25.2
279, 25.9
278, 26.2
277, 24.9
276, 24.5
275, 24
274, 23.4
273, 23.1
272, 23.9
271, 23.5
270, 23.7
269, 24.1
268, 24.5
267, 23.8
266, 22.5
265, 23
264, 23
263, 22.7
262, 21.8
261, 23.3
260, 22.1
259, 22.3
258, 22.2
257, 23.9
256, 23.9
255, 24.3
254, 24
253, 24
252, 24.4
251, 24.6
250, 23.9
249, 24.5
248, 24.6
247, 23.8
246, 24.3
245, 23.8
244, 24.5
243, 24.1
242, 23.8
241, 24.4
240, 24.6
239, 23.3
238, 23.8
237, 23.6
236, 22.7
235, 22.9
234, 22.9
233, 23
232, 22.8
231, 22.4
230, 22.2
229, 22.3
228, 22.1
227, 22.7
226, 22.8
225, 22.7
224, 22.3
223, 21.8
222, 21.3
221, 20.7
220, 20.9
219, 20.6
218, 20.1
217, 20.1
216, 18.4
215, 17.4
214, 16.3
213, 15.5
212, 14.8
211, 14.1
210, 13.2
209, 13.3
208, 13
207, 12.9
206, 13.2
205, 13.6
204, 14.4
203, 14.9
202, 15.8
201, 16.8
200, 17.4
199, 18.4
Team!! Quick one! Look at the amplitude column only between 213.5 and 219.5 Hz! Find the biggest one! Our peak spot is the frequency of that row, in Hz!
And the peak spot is 219 Hz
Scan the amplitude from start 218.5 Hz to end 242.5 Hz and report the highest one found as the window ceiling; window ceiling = 24.6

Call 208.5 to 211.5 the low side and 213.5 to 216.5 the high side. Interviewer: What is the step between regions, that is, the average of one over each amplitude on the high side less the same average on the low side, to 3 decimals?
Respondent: -0.016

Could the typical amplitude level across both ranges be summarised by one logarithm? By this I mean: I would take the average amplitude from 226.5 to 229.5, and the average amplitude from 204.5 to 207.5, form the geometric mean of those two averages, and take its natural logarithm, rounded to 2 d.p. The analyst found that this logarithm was 2.85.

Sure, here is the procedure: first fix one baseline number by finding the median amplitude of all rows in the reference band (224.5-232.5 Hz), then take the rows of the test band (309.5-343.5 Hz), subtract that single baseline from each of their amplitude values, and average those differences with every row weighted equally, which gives 1.9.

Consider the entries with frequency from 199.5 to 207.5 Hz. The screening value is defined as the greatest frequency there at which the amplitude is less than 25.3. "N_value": 207 Hz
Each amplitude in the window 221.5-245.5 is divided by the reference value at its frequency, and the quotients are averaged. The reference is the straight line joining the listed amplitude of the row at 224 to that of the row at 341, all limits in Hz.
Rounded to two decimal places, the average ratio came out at 1.03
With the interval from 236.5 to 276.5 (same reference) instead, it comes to 1.06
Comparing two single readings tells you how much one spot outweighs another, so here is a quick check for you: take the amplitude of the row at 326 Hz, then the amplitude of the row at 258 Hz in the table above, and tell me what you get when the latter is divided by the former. 0.89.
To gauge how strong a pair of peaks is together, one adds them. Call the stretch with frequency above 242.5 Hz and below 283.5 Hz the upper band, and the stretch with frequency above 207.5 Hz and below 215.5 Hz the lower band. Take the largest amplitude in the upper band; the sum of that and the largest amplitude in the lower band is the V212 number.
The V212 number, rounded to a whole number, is 44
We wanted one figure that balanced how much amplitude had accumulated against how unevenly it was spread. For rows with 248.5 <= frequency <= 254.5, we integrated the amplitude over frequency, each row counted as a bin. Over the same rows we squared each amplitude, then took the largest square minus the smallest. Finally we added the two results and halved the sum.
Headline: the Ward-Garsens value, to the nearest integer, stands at 90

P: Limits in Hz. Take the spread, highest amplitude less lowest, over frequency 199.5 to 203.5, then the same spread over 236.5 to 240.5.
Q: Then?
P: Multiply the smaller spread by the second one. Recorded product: 1.7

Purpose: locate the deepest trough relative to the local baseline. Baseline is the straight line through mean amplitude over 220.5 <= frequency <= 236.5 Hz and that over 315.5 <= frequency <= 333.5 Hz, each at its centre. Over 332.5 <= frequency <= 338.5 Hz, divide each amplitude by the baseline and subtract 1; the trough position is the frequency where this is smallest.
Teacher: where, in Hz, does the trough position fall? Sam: 338 Hz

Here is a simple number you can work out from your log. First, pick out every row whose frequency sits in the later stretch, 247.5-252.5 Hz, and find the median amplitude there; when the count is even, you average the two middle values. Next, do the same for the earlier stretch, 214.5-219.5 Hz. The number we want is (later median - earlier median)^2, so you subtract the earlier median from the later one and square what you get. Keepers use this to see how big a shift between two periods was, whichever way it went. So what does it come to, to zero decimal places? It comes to 19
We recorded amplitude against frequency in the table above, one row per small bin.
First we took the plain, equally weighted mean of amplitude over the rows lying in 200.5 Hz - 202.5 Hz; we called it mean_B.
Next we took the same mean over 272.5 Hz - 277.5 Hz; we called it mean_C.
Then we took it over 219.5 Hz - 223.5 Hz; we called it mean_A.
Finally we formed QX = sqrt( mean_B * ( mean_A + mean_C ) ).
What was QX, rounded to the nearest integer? 27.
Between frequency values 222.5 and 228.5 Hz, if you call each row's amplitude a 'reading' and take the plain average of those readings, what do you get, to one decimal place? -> 22.4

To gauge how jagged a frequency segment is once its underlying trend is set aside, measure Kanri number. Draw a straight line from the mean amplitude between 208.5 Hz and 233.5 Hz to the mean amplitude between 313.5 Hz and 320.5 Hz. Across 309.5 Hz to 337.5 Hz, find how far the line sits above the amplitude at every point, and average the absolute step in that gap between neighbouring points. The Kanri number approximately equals 0.58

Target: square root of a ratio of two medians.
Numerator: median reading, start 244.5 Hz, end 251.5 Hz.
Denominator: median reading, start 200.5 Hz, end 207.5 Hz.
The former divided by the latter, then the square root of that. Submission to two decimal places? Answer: 1.30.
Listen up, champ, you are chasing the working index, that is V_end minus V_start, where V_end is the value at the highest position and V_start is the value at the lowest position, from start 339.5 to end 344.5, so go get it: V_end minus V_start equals -0.4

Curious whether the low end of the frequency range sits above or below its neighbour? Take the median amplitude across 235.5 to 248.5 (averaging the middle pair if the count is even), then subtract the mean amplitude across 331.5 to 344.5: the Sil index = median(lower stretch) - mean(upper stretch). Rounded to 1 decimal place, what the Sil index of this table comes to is 1.4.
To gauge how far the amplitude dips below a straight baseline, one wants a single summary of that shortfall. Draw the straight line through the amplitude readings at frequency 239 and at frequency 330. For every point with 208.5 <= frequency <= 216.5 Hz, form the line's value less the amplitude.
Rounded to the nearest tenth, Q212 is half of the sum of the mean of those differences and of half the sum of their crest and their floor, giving 7.3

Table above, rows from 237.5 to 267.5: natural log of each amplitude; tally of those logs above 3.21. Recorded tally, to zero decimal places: 0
